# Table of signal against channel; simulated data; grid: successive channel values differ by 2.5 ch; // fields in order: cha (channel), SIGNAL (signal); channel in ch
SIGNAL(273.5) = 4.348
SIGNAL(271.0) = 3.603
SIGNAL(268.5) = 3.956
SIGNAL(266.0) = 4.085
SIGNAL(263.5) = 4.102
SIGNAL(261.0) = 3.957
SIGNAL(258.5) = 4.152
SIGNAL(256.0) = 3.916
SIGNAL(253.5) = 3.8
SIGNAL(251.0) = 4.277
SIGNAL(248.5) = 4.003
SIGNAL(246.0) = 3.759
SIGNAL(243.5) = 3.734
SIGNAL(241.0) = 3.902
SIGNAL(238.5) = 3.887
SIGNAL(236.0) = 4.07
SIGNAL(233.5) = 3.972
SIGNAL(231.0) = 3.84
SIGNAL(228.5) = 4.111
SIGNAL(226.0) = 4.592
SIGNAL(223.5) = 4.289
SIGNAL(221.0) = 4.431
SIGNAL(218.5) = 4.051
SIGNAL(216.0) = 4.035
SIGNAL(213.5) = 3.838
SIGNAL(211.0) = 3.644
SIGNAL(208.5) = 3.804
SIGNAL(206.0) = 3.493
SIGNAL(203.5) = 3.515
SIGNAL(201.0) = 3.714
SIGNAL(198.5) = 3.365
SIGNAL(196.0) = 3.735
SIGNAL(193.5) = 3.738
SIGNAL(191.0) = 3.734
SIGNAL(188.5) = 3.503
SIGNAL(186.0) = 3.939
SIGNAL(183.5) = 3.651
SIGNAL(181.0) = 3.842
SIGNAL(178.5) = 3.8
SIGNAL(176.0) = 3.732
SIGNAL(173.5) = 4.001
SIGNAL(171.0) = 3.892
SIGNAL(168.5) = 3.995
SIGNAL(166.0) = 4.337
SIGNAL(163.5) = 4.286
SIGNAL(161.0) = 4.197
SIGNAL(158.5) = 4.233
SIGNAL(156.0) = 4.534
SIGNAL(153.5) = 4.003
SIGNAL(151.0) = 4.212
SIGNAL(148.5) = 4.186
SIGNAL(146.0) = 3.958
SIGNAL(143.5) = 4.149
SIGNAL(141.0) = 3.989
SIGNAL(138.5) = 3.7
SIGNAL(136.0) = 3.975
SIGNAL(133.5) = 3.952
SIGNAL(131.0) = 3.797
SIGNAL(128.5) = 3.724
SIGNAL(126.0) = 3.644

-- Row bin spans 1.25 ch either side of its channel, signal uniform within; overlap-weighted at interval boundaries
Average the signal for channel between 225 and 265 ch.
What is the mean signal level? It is 4.00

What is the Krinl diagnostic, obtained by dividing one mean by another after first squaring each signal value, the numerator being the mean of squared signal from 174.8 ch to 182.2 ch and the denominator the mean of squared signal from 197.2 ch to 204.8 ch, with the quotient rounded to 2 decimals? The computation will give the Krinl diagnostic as 1.15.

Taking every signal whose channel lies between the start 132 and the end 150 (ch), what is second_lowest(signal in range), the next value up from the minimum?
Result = 3.952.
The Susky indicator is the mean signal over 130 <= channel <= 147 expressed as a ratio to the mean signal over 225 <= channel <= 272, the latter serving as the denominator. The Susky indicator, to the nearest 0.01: 0.99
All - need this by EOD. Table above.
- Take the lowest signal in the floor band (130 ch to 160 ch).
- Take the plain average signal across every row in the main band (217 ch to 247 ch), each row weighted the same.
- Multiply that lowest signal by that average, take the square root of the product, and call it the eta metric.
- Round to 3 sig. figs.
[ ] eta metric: 3.87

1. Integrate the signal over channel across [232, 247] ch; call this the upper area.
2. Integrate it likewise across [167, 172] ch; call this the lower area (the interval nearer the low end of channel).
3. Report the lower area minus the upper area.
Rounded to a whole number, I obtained -39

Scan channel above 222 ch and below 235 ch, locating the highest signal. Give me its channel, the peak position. 226.0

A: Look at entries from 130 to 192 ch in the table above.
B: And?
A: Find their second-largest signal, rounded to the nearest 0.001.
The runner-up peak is 4.337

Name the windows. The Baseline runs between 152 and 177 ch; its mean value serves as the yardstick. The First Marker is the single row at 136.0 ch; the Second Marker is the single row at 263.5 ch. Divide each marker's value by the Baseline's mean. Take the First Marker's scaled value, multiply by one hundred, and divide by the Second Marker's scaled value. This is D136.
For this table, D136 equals 97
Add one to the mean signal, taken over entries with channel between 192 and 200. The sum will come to 4.6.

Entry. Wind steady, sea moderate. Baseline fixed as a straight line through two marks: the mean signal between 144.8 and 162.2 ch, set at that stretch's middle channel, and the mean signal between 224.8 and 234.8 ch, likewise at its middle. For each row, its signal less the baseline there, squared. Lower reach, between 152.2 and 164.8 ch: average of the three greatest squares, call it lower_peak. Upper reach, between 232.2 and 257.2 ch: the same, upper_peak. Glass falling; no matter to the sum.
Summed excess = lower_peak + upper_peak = 0.18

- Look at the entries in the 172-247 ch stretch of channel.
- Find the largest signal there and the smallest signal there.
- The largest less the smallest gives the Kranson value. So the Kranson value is 1.23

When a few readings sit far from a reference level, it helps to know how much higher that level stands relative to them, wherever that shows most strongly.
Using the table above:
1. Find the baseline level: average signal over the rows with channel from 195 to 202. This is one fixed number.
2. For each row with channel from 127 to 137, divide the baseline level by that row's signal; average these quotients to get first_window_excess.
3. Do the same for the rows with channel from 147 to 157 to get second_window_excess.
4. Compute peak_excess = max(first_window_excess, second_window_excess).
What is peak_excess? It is 0.934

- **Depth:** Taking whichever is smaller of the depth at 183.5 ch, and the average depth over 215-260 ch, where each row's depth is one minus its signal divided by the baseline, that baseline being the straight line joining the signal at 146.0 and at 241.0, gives -0.04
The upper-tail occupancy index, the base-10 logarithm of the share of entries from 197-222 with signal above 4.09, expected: -1.00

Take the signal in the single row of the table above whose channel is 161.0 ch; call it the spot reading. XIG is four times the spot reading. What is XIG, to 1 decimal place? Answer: 16.8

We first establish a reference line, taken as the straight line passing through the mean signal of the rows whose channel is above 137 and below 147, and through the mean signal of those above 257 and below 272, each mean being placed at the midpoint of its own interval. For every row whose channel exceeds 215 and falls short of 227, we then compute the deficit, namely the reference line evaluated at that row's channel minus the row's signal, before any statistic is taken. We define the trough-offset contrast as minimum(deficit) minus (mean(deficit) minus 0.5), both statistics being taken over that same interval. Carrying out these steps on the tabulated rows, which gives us 0.19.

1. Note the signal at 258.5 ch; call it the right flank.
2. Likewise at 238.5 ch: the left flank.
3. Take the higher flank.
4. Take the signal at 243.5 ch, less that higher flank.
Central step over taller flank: -0.42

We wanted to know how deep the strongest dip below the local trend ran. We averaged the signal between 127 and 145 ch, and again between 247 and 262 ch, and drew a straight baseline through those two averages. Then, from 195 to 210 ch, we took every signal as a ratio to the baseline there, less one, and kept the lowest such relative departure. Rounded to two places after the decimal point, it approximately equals -0.15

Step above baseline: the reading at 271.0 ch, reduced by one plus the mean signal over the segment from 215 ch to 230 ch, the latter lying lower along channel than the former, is -1.6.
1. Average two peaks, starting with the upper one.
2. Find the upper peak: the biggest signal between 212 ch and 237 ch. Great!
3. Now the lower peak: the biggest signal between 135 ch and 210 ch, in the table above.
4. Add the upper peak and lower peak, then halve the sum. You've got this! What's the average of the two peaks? 4.56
